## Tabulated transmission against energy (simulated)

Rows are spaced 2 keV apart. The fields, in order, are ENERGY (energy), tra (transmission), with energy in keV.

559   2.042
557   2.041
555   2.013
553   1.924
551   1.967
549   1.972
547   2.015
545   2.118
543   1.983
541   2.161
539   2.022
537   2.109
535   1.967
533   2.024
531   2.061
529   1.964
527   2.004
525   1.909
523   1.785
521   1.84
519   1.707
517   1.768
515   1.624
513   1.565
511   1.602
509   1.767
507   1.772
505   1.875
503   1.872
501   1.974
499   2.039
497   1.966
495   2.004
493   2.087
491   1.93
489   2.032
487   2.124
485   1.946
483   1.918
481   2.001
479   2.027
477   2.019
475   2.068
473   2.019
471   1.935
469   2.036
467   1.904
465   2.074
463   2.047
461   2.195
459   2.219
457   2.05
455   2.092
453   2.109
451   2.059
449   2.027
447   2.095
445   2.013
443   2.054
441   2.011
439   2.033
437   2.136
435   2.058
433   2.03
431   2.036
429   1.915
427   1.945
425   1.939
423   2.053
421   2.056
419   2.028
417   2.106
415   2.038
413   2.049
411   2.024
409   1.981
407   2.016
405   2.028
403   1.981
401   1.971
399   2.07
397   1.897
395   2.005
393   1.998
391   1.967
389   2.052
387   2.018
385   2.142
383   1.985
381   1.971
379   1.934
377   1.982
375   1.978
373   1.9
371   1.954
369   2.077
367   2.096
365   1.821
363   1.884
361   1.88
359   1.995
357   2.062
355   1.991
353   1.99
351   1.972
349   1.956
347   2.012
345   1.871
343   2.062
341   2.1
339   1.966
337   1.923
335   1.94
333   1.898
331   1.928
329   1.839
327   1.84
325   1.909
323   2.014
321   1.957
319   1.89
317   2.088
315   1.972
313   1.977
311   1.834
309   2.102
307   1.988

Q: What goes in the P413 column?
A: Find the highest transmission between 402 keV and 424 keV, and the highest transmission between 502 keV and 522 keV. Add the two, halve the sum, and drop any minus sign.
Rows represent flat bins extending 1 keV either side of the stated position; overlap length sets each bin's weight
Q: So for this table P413 1.99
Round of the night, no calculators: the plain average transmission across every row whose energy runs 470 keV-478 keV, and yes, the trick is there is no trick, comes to 2.01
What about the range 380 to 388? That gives 2.03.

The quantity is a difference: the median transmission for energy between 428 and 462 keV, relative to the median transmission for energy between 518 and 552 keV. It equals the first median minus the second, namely 0.07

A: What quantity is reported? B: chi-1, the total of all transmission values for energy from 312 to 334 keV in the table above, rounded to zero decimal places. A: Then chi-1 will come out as 21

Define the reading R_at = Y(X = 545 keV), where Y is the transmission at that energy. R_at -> 2.118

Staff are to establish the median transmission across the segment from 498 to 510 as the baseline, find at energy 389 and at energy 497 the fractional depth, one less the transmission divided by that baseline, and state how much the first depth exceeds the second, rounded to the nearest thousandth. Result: -0.046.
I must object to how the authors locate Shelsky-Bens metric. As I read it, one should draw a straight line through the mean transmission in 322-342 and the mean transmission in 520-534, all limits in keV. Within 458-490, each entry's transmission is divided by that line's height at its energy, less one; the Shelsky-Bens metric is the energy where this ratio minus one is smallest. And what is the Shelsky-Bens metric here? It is 467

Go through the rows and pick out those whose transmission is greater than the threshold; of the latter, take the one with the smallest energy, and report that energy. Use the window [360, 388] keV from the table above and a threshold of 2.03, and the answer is 367 keV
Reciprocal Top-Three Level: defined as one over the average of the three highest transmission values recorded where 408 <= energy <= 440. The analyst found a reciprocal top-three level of 0.476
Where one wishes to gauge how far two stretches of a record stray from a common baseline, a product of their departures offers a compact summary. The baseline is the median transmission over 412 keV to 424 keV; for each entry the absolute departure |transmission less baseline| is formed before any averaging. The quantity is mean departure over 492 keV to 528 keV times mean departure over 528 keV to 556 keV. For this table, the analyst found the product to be 0.0137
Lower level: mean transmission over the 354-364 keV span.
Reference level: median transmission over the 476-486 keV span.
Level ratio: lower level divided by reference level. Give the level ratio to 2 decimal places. 0.98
